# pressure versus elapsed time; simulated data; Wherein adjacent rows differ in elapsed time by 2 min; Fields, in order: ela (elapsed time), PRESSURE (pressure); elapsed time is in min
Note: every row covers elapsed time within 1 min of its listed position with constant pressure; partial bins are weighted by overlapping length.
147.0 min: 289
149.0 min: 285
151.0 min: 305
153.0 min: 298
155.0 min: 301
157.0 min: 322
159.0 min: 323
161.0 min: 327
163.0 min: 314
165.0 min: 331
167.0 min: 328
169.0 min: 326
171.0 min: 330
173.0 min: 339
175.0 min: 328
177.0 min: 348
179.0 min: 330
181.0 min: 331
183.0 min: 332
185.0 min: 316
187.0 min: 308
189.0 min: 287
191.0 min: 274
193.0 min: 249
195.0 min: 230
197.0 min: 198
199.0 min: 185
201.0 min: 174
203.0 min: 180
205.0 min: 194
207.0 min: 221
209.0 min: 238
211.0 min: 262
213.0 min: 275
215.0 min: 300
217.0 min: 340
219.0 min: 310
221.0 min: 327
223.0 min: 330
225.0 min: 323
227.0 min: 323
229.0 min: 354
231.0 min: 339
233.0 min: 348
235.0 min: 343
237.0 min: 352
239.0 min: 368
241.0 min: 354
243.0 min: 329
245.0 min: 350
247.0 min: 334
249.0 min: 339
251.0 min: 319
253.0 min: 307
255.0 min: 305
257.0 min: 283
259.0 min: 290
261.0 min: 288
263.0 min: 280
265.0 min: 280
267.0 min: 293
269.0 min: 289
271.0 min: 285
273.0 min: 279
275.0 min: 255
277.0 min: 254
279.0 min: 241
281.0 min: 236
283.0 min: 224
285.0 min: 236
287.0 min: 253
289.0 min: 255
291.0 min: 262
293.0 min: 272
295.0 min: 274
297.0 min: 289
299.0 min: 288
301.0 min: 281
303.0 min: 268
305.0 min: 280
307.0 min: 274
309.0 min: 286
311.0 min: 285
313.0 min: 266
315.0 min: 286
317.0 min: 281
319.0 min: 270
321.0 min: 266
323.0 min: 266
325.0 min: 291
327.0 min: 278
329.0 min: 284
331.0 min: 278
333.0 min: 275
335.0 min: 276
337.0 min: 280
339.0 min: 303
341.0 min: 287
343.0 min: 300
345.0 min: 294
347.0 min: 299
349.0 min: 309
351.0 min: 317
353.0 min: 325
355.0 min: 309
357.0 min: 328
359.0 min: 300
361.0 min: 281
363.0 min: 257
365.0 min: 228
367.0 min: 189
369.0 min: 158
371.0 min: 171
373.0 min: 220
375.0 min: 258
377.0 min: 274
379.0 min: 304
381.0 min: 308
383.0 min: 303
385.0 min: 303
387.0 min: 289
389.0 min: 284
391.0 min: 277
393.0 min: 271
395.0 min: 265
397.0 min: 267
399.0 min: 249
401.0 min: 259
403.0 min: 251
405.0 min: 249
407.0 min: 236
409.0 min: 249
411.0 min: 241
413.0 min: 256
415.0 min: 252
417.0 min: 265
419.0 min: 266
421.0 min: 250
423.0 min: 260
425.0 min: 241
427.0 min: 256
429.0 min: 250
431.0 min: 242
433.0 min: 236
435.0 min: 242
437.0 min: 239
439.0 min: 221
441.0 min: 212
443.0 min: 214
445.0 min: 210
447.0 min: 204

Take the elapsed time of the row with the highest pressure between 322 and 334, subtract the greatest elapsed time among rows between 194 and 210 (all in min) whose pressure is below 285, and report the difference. 116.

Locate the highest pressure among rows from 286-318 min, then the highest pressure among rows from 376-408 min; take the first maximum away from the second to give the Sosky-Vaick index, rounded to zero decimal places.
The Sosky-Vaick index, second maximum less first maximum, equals 19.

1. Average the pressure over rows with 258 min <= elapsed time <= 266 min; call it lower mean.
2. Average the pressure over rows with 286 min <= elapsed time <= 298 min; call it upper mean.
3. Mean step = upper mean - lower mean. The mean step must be -17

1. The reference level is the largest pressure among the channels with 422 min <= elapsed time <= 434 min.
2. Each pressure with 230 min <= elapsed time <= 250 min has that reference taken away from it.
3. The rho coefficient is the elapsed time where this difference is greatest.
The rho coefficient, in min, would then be 239.0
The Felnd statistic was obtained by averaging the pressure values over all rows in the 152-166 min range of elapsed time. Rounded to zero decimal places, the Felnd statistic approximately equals 317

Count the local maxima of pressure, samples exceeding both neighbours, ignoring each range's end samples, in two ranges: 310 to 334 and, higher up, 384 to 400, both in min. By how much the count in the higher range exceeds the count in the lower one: -2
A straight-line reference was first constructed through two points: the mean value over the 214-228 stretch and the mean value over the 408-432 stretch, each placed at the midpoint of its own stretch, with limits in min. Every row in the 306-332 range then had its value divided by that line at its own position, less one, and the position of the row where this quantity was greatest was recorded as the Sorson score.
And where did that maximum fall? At 325.0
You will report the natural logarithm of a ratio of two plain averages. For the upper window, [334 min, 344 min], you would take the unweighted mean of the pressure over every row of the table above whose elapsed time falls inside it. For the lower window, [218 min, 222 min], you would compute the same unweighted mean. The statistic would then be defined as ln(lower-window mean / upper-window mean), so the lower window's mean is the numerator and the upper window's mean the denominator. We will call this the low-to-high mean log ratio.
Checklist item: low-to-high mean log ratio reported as 0.10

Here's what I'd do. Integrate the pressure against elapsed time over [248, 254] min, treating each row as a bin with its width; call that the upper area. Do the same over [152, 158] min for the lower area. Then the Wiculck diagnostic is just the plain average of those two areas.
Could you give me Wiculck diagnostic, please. 1886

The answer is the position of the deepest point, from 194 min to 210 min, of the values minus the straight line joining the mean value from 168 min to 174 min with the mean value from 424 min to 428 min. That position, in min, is 201.0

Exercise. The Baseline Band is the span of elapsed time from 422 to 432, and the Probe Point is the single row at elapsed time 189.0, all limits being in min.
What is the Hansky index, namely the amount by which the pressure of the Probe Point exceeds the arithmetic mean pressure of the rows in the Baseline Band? 37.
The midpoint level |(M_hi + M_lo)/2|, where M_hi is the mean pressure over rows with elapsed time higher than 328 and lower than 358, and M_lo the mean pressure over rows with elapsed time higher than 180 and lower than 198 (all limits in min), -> 289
